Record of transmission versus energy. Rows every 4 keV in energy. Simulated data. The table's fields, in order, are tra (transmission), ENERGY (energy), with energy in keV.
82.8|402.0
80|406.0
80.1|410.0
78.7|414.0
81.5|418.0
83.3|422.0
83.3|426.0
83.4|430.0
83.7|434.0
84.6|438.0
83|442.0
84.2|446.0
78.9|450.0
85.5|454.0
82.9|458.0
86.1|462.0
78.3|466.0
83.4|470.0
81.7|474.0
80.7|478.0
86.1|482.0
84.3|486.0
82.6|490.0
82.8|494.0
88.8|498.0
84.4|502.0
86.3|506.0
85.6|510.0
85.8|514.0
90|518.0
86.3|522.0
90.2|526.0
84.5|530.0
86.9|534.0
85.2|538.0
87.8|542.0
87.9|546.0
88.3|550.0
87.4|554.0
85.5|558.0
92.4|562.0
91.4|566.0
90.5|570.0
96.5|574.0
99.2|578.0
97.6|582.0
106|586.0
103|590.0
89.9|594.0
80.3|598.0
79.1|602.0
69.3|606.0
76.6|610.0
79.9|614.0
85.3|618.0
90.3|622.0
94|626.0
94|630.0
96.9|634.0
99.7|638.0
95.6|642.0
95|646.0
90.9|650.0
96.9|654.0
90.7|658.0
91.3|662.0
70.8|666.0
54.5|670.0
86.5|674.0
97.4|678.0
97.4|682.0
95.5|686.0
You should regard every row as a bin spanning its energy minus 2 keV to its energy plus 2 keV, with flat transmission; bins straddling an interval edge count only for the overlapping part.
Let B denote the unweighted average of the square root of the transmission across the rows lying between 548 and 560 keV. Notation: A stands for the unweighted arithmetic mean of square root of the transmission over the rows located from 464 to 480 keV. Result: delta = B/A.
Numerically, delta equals 1.04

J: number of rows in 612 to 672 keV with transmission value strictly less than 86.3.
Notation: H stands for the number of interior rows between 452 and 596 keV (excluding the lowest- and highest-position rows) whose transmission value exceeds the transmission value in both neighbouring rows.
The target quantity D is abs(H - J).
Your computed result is 8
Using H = 12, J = 4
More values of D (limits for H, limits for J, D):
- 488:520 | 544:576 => 1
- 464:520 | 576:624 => 2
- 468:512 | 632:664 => 3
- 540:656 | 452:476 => 1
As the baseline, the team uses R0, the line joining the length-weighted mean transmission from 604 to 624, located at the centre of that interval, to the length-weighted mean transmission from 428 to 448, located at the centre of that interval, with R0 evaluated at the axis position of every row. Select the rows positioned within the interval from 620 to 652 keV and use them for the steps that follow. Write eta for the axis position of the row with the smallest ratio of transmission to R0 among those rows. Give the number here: 622.0 keV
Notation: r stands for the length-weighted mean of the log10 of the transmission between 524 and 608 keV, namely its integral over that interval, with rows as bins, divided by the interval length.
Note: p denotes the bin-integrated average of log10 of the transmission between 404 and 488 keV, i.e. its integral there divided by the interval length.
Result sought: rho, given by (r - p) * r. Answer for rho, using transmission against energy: 0.06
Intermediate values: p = 1.92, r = 1.95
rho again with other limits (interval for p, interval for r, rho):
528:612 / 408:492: -0.06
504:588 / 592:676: -0.04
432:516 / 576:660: 0.07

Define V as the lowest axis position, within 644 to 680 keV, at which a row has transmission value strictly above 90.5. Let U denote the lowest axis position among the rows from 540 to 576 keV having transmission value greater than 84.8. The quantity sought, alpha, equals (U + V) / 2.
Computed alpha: 594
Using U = 542.0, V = 646.0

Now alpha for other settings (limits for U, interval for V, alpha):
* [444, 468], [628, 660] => 542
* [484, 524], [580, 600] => 540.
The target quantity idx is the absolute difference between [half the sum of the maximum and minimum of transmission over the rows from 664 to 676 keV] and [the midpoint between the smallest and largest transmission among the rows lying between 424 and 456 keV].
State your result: 11.7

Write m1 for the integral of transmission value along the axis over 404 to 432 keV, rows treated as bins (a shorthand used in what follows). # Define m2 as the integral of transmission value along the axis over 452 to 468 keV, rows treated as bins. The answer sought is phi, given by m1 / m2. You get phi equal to 1.71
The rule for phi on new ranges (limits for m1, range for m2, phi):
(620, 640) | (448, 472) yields 0.96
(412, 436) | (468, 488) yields 1.19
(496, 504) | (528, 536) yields 1.01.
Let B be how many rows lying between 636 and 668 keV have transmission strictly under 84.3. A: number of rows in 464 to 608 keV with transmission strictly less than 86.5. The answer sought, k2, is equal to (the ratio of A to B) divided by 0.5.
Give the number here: 38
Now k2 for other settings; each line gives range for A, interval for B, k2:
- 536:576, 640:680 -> 2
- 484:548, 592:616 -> 4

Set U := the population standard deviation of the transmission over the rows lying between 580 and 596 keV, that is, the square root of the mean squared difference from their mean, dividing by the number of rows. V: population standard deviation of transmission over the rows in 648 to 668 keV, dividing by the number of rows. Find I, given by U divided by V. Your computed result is 0.7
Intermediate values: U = 6.1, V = 9.0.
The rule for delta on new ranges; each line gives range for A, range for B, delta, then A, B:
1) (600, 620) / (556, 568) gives 1.07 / 8.83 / 9.47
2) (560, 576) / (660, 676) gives 0.90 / 9.63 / 8.66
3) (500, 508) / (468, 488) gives 0.99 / 9.24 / 9.12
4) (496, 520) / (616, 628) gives 1.02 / 9.32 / 9.48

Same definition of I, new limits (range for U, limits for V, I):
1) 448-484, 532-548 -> 2.6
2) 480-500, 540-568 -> 1.0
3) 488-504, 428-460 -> 1.4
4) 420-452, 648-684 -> 0.1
